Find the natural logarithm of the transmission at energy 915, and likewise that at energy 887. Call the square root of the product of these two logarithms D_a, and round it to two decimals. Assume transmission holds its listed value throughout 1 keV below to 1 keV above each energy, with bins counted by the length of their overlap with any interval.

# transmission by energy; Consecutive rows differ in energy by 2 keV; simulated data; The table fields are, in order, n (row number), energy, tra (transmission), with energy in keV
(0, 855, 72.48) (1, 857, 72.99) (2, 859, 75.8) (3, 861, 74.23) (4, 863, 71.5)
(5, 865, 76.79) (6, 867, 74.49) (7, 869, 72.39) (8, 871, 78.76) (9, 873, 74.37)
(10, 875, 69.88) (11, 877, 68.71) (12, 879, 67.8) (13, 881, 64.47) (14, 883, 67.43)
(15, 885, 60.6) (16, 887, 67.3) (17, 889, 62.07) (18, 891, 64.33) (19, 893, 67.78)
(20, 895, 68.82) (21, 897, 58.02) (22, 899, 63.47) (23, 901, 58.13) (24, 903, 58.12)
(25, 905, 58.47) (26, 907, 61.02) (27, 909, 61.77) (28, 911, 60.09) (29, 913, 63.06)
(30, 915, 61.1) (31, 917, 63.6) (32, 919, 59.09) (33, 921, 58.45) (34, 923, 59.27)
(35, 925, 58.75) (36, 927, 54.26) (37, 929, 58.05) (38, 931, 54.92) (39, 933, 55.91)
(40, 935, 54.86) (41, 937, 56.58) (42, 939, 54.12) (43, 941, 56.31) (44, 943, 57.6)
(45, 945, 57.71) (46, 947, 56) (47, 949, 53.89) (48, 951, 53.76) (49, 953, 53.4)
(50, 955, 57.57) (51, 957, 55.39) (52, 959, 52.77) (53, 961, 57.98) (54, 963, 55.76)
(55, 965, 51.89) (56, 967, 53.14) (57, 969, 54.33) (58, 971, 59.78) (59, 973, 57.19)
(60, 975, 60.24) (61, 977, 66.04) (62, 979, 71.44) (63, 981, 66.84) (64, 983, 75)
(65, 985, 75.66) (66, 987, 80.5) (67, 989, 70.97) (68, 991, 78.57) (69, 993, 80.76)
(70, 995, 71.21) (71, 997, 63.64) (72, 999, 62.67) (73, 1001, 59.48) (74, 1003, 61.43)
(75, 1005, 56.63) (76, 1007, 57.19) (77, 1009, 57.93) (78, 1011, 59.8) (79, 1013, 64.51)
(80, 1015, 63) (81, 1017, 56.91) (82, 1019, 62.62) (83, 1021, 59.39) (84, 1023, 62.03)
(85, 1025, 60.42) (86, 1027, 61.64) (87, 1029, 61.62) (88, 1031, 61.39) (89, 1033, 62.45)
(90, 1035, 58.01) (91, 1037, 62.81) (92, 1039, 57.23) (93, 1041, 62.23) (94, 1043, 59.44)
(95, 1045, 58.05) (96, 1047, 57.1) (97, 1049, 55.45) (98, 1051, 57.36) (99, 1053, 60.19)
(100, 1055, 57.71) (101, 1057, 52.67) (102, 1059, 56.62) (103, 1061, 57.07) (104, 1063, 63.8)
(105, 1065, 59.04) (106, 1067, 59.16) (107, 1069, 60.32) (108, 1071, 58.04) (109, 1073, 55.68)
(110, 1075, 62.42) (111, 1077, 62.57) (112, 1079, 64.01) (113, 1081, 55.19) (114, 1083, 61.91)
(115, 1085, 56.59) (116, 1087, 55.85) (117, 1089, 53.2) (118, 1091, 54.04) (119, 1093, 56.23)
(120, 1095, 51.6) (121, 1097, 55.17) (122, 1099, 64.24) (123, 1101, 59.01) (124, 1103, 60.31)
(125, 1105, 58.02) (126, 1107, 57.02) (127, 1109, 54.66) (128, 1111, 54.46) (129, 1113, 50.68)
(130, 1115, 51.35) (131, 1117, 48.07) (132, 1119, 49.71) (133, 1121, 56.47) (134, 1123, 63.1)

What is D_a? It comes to 4.16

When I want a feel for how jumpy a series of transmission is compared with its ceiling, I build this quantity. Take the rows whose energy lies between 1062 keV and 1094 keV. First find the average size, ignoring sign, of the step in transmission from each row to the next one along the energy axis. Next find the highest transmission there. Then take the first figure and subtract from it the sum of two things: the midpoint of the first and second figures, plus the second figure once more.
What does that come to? -94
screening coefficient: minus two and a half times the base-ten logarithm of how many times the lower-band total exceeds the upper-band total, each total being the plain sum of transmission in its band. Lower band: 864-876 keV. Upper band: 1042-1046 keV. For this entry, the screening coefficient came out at -1.4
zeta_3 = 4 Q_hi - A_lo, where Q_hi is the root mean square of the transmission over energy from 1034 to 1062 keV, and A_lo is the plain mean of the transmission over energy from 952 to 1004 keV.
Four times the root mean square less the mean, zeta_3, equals 169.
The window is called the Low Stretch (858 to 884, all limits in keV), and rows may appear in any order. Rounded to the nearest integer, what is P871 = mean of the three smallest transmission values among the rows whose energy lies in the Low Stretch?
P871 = 67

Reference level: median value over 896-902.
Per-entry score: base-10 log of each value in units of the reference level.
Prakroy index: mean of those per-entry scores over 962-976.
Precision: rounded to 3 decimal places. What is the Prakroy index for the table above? -0.016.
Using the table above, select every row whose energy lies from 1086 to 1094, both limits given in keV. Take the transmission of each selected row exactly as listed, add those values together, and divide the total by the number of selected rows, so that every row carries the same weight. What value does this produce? 55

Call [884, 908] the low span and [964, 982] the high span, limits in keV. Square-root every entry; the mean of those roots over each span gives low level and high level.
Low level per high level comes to 1.02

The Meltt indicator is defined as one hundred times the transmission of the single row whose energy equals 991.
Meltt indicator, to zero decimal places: 7857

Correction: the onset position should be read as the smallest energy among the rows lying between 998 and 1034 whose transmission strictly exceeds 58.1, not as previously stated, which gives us 999 keV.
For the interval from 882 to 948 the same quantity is 883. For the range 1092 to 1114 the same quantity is 1099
